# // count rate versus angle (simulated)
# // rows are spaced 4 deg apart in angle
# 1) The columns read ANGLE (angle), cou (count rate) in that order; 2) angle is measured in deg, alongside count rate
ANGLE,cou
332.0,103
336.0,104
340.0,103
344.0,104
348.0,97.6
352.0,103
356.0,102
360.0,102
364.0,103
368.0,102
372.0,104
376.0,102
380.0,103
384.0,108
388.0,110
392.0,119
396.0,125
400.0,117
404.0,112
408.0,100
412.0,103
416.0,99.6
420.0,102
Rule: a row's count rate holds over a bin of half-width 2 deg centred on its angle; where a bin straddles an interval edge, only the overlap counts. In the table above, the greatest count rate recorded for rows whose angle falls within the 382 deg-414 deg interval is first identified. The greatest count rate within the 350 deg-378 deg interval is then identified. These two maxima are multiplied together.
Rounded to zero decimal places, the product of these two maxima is 13000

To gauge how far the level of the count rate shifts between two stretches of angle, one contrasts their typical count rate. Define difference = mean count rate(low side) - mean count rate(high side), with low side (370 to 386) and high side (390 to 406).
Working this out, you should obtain -14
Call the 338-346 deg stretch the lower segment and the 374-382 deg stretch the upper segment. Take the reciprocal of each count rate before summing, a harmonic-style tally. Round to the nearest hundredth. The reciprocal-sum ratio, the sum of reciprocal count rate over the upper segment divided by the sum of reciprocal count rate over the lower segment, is 1.01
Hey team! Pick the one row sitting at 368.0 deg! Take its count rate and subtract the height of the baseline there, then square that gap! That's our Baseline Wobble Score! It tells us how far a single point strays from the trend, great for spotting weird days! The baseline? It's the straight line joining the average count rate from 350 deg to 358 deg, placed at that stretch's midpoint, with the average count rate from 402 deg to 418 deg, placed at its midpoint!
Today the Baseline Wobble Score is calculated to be 1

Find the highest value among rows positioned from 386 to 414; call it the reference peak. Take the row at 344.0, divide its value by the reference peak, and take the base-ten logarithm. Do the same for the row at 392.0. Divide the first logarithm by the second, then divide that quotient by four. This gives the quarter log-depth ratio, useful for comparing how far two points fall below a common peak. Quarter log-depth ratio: 0.9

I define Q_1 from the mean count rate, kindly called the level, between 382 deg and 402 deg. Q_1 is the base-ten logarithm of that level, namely 2.06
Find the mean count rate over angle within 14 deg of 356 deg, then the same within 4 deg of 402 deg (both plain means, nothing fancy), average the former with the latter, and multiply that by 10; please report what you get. 1082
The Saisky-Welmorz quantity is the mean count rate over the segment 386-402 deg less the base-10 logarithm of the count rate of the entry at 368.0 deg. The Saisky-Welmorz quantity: 116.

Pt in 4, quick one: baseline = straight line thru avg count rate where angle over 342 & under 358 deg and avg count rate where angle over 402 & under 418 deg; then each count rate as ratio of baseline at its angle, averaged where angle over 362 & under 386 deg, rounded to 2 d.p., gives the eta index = 1.01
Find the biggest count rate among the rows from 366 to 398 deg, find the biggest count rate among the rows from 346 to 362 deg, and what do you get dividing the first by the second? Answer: 1.21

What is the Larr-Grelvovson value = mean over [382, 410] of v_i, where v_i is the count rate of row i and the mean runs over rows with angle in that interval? 113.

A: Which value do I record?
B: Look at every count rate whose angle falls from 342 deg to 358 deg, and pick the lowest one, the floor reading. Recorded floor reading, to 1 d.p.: 97.6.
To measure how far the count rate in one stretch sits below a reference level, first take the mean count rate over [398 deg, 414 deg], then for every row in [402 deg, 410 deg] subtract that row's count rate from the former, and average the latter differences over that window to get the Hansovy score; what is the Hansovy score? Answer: 2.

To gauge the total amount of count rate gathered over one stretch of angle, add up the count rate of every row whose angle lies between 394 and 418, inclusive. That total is 657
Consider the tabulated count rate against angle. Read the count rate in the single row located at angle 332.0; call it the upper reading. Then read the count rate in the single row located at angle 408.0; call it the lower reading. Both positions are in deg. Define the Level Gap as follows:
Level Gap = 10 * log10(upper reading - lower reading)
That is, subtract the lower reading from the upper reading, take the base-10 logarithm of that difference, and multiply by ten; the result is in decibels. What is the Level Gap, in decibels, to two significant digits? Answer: 4.8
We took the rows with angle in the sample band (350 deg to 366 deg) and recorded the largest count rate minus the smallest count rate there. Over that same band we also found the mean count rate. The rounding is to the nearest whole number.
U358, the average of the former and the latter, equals 52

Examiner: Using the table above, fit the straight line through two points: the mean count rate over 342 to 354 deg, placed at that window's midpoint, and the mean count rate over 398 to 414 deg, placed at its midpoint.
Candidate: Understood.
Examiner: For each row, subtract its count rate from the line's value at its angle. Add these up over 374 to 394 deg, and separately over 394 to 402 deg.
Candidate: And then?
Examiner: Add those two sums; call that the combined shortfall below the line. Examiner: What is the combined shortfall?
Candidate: -42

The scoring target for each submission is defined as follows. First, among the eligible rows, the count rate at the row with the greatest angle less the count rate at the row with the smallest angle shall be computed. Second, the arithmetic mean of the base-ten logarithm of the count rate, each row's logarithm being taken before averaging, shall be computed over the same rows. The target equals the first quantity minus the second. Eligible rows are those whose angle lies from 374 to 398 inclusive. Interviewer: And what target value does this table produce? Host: 21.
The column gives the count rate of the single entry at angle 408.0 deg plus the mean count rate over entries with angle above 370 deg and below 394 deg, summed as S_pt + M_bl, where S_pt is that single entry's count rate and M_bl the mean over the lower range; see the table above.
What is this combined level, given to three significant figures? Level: 208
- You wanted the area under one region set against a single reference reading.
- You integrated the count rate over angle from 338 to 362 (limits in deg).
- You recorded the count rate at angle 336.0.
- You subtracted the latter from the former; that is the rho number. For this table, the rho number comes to 2342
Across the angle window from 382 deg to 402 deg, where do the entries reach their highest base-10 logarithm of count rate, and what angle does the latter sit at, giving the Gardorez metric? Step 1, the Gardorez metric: 396.0 deg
